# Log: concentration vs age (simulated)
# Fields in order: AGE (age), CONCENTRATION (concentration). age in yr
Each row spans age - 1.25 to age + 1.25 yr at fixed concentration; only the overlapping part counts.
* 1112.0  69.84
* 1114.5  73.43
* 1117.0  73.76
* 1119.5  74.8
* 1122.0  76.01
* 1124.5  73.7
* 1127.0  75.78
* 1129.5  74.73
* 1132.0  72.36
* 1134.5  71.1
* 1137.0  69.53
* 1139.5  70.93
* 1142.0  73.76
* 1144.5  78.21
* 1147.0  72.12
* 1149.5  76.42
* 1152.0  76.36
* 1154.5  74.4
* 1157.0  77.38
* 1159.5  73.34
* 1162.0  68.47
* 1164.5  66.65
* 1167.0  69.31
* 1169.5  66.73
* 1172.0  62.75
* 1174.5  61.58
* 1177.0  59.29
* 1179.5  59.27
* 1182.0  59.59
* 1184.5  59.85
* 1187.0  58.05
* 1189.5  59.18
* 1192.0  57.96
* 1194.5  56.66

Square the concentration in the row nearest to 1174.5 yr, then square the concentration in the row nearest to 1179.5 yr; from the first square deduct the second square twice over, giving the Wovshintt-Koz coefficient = -3234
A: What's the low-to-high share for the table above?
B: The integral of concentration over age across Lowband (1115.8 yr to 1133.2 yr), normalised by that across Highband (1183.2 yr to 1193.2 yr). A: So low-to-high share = 2.2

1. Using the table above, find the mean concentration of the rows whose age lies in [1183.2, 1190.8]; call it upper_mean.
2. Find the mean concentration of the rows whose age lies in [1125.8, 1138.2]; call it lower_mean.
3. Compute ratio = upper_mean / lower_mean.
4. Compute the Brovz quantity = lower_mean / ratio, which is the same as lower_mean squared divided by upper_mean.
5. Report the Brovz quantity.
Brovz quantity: 90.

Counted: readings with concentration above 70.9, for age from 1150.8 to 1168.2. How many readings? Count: 4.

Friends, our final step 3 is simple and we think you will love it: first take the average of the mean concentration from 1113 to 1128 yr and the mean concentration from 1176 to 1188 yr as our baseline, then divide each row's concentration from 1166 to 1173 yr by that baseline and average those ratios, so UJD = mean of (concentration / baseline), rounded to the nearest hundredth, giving 0.99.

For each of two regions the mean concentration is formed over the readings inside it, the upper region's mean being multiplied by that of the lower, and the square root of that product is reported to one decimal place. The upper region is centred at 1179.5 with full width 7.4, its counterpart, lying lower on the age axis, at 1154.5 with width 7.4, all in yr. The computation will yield 67.2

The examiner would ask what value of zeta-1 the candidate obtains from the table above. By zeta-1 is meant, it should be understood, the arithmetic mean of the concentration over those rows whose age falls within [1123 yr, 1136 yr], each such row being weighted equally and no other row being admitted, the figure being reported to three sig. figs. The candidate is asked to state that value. 73.5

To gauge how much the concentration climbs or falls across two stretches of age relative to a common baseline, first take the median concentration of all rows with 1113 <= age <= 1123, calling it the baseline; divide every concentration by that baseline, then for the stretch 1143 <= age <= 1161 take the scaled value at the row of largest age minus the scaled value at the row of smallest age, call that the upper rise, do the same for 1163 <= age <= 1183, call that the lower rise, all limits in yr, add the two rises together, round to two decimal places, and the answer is -0.16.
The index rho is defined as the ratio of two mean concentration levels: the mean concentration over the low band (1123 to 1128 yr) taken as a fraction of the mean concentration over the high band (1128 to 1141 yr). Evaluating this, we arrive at 1.04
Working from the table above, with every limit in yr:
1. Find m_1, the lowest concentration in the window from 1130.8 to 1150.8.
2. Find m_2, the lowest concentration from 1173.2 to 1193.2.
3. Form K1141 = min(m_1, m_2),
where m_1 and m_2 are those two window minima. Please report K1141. 58.0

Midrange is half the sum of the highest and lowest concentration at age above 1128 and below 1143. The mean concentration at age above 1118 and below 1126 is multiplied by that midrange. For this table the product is 5398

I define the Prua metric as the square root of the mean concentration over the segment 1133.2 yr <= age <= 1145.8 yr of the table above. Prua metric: 8.53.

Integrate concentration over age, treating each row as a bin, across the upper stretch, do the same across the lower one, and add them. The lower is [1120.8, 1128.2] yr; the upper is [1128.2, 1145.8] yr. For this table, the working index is 1840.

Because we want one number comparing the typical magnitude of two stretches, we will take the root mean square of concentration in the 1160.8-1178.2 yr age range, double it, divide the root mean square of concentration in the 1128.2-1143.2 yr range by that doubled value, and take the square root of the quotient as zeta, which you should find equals 0.744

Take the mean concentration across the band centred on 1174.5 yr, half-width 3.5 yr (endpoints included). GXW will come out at 61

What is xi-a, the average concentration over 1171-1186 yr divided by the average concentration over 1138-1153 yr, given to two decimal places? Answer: 0.81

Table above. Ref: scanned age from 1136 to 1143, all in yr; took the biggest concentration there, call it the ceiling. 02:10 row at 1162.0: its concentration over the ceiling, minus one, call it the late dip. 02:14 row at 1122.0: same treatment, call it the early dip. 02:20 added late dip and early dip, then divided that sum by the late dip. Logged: 0.6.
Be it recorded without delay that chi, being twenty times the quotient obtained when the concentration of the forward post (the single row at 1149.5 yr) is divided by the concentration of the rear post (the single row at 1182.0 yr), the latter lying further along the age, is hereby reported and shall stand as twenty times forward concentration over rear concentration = 25.6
